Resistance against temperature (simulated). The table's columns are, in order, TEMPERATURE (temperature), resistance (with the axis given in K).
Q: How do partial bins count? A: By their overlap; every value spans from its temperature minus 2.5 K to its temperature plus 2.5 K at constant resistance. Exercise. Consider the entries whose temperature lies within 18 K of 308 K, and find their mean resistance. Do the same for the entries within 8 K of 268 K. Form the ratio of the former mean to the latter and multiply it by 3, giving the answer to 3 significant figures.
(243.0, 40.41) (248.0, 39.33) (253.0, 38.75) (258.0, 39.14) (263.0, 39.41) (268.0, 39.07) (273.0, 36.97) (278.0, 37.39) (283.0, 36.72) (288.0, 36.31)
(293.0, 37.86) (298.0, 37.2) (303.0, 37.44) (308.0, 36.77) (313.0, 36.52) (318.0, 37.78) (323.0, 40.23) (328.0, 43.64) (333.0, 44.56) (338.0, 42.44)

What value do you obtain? 2.94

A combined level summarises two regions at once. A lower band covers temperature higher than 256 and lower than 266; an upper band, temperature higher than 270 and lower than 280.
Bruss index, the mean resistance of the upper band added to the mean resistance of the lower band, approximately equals 76.5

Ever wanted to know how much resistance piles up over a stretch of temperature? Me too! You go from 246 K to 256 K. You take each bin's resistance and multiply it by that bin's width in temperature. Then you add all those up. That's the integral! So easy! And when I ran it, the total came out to 390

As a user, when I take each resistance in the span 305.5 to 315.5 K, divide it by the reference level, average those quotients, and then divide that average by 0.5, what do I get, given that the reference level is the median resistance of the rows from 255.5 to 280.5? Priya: 1.88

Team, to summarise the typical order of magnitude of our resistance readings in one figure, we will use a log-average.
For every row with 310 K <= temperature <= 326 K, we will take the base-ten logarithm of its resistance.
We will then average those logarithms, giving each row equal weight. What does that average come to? 1.58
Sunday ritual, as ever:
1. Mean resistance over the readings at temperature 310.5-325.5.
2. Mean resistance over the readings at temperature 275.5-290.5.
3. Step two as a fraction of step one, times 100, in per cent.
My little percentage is 96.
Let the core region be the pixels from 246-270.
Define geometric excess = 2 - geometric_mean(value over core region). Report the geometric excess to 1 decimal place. -37.1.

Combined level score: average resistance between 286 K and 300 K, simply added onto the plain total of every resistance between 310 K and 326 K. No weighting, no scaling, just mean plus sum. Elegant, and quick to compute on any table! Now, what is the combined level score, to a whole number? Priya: 152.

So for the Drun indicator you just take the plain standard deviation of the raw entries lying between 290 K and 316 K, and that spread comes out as 0.5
